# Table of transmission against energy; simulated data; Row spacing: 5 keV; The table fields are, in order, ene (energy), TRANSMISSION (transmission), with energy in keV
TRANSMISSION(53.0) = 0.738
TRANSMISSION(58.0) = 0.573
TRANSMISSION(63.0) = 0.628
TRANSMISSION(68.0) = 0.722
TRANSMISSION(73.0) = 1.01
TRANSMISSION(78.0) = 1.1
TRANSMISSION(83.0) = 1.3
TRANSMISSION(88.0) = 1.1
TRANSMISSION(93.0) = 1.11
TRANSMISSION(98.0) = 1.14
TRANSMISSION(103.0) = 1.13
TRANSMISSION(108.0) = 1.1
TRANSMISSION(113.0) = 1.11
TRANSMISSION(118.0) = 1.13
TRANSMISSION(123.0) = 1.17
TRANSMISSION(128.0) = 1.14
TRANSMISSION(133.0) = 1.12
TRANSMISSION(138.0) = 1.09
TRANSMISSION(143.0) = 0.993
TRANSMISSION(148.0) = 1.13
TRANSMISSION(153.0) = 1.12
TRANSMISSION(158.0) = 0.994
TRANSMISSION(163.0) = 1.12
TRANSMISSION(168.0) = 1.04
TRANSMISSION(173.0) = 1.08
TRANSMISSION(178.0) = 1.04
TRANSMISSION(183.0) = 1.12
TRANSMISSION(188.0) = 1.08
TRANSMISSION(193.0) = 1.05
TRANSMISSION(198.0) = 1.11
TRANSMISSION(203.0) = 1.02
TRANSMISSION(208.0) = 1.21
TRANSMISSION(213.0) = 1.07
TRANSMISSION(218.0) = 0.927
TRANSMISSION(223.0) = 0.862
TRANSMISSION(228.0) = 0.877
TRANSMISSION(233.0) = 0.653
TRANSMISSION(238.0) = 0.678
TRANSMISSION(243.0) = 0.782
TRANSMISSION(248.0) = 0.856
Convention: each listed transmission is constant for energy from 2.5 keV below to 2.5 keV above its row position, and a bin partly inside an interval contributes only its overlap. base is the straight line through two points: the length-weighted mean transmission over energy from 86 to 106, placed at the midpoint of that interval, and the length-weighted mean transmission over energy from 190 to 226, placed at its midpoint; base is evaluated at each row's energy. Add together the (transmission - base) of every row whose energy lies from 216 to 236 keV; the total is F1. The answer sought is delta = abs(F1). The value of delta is 0.76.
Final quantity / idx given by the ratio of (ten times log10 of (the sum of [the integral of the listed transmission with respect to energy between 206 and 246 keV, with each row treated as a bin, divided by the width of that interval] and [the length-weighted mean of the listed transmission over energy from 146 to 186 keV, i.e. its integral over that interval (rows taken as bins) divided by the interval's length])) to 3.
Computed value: 0.97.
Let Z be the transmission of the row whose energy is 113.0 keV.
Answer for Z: 1.11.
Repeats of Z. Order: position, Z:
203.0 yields 1.02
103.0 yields 1.13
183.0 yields 1.12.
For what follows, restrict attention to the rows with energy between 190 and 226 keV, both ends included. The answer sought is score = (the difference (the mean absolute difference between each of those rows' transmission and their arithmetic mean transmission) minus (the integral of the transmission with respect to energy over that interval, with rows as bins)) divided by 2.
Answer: -19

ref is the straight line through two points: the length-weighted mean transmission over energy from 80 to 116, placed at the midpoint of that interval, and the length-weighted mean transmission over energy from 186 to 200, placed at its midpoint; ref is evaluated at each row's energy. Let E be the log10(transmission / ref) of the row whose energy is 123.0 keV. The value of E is 0.02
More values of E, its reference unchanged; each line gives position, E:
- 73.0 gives -0.06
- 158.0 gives -0.04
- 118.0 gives 0.00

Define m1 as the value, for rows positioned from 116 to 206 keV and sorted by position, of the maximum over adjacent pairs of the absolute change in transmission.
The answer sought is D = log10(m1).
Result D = -0.9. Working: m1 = 0.14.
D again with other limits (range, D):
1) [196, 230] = -0.7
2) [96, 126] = -1.4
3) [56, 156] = -0.5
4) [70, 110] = -0.7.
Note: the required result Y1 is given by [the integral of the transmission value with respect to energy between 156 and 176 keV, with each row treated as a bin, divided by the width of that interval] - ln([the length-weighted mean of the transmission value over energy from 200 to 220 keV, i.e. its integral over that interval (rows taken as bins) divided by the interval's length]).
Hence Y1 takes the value 1.00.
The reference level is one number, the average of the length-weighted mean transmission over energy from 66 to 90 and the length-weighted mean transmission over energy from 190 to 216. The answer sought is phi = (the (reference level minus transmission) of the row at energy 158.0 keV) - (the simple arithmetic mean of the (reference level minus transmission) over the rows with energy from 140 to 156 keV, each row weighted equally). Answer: 0.09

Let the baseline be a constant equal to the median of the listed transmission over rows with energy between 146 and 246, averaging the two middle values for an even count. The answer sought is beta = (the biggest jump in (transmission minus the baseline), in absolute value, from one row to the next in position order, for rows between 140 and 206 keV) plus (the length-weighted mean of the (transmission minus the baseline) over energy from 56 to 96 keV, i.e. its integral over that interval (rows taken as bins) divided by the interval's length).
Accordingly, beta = 0.04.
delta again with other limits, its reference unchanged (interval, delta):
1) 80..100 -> 0.15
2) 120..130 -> 0.12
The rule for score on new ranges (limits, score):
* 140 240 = -50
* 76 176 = -56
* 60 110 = -26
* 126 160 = -18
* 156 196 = -21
